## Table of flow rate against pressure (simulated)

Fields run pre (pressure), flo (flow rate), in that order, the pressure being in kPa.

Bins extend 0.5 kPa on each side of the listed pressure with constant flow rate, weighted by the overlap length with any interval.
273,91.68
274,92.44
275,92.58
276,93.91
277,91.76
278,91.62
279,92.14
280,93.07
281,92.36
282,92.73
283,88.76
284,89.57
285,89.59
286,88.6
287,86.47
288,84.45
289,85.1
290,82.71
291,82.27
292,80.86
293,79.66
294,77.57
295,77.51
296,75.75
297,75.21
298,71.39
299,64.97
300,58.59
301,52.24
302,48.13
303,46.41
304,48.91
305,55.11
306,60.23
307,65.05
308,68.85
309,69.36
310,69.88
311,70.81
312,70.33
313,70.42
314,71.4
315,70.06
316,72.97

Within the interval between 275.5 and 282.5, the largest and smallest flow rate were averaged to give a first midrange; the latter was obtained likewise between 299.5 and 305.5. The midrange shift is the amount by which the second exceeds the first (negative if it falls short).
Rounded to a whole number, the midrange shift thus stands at -40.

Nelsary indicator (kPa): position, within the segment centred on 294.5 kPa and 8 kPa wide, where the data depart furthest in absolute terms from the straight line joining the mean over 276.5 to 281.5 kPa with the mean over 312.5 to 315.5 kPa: 298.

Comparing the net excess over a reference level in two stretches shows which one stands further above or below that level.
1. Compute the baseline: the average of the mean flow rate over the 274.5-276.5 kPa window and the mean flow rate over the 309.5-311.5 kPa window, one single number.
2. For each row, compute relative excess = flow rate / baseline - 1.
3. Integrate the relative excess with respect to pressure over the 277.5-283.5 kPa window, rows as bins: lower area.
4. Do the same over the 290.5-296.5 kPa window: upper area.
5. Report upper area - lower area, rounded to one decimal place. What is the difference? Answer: -0.9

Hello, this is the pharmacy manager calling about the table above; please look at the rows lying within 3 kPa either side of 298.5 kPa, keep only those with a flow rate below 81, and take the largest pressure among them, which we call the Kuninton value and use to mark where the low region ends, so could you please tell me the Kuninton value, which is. 301 kPa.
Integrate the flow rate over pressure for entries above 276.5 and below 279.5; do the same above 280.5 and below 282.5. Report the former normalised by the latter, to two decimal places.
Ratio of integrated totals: 1.49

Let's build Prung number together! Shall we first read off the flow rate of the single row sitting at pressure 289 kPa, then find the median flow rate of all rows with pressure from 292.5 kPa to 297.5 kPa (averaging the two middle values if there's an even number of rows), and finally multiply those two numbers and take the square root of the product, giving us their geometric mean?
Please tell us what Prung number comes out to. 81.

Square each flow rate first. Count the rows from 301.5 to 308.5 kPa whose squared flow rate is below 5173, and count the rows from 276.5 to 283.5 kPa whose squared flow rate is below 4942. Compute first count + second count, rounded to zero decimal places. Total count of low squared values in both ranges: 7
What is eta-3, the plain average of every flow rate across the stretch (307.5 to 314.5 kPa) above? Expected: 70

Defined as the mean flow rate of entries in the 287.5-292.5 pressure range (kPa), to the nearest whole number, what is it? 83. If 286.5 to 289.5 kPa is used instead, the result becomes 85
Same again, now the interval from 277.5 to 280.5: 92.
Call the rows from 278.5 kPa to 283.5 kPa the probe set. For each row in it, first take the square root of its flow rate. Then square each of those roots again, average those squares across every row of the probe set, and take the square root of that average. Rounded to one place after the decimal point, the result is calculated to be 9.6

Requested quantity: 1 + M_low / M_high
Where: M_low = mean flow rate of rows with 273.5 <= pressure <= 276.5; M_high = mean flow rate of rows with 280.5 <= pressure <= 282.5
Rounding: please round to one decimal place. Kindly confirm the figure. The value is 2.0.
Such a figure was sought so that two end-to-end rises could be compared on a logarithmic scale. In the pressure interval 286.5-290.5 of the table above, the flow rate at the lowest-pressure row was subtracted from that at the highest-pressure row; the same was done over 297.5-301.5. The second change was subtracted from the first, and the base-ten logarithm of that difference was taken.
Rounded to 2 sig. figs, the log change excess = 1.2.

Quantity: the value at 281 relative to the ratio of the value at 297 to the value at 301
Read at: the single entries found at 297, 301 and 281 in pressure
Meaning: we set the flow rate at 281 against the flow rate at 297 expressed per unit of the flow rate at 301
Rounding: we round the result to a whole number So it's 64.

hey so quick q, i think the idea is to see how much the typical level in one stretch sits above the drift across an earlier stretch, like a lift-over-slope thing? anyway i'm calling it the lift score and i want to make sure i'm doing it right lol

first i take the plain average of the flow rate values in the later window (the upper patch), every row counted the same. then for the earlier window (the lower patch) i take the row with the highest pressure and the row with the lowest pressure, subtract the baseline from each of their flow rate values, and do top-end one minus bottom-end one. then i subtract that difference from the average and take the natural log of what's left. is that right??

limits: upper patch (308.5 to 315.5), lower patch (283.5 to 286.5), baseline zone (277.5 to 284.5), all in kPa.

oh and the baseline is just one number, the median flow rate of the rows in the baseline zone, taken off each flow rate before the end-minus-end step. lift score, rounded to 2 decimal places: 4.27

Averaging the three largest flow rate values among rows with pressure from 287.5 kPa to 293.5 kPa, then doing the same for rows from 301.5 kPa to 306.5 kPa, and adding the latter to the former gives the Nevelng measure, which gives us 139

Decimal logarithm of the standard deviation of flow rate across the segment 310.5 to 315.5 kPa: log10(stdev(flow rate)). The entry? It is -0.3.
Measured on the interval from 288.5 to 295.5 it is 0.4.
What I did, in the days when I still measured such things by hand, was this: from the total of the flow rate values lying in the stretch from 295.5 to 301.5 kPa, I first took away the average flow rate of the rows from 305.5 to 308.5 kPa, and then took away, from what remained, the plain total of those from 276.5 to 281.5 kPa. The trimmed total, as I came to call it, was -128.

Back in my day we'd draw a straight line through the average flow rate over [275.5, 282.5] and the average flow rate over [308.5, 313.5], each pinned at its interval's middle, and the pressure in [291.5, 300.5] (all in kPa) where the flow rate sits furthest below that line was 300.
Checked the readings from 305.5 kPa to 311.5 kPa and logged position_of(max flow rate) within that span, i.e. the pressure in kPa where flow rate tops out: 311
